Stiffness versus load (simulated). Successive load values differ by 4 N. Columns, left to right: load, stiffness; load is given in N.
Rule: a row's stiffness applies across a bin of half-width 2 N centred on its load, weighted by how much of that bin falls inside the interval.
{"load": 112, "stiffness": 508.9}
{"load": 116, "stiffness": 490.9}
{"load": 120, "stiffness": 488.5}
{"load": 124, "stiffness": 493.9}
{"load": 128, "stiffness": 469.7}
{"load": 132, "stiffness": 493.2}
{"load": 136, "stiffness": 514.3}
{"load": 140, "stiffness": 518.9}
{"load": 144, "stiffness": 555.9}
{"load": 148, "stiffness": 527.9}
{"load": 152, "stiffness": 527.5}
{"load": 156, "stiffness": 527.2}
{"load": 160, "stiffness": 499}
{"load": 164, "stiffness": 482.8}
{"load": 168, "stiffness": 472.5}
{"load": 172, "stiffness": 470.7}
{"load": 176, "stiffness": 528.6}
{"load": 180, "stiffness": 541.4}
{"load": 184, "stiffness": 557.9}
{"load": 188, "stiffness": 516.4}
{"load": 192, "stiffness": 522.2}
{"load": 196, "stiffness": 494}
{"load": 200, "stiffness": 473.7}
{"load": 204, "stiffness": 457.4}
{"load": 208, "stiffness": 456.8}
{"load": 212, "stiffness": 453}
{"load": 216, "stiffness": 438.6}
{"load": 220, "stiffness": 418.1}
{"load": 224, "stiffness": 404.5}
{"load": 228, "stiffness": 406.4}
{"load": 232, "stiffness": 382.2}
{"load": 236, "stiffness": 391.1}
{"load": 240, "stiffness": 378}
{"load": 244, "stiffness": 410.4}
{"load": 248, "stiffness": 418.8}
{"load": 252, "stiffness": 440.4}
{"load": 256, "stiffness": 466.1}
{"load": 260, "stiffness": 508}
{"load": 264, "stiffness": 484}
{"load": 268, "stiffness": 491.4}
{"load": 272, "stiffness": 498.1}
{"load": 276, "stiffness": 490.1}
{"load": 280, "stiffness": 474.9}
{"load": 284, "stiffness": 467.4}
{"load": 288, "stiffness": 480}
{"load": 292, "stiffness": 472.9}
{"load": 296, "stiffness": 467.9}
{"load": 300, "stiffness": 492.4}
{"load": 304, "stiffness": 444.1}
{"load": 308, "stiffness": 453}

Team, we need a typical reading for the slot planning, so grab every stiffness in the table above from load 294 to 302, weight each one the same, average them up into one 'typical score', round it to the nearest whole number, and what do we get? 480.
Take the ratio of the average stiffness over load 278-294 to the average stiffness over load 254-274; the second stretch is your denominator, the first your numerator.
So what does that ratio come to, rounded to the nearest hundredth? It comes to 0.97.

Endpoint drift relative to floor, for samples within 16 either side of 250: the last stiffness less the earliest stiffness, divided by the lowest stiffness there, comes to 0.25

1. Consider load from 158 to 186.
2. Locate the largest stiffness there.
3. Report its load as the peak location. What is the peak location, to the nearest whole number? 184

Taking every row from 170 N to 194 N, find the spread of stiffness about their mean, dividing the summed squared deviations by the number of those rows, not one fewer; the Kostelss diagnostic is 27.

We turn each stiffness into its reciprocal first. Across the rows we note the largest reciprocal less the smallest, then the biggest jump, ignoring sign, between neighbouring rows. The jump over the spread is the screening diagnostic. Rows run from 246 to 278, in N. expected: 0.4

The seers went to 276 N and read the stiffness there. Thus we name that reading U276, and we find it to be 490.1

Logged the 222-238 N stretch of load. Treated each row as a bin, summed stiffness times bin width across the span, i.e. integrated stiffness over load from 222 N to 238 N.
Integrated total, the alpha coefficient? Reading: 6337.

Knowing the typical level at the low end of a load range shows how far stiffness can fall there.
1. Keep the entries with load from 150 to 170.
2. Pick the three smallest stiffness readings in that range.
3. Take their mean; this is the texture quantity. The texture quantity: 485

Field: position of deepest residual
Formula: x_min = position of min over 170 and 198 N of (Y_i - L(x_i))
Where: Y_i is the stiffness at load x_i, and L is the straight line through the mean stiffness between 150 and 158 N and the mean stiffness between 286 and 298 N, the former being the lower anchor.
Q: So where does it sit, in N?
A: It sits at 172 N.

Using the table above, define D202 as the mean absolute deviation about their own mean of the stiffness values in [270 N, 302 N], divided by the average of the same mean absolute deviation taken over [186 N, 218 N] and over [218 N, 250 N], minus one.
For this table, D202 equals -0.50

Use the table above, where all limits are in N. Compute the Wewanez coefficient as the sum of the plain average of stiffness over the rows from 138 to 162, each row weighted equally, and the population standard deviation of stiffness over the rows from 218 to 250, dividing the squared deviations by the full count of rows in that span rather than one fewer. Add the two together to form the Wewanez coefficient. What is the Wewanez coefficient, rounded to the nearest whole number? 541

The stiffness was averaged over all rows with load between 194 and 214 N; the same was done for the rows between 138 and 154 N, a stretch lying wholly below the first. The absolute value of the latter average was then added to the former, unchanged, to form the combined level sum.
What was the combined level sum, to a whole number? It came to 1000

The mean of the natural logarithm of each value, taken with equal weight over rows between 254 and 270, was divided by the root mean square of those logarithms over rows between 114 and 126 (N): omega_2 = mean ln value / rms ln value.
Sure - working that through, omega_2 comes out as 1.00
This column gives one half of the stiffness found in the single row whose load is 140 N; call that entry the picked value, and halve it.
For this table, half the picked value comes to 259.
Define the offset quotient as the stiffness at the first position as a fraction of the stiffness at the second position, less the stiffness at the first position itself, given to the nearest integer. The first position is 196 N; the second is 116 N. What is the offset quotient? -493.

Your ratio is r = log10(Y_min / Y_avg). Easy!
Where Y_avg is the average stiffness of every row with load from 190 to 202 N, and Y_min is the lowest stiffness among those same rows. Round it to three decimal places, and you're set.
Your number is -0.021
